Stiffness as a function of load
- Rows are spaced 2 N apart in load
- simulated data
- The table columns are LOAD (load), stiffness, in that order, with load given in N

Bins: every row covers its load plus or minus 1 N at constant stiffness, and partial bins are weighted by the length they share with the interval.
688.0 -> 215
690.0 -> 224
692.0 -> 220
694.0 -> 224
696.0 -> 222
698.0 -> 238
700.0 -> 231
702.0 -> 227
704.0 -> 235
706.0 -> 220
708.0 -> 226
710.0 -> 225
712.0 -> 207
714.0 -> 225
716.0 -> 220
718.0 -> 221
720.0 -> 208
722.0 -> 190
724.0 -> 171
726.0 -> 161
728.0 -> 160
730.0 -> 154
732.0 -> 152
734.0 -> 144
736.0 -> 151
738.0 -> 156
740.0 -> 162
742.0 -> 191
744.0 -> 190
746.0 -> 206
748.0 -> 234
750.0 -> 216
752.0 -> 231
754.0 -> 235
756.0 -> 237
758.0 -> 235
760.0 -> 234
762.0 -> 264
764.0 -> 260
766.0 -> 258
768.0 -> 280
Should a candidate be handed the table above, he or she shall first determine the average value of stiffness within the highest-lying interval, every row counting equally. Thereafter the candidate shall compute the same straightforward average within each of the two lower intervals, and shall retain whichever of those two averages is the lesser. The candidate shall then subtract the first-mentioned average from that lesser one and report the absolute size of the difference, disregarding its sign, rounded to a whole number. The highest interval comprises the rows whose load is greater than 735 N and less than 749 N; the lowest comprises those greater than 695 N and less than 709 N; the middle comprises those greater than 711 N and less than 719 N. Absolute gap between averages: 34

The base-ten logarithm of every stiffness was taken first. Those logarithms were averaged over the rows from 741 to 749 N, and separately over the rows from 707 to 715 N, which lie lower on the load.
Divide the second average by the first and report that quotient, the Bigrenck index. 1.01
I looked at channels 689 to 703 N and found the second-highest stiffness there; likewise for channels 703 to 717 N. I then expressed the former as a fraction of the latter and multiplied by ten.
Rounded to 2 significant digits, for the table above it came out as 10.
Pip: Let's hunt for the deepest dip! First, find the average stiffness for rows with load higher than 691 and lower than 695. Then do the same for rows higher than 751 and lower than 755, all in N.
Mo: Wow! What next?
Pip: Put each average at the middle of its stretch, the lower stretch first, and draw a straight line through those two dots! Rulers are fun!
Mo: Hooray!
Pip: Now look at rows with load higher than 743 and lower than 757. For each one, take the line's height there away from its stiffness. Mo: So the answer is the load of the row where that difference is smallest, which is 744.0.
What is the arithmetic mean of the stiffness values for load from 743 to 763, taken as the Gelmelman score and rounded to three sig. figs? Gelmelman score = 228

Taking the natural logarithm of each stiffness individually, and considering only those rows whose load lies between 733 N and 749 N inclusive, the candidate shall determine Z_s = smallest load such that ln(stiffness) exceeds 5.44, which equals 748.0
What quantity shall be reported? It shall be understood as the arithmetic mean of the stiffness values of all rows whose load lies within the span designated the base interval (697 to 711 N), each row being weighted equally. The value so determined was 229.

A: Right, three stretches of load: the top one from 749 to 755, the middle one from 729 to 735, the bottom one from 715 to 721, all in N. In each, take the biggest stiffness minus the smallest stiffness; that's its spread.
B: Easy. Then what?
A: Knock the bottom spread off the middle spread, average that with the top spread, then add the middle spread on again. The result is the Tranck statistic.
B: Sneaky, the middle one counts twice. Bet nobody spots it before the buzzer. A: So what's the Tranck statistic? 18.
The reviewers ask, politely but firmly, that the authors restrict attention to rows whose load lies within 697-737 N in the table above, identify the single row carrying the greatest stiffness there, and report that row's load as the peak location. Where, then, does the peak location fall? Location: 698.0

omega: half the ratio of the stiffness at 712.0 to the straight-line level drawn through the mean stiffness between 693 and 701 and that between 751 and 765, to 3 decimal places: 0.446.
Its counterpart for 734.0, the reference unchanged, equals 0.304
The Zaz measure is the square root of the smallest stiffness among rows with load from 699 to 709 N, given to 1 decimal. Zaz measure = 14.8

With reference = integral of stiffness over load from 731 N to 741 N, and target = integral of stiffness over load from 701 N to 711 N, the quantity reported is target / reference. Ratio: 1.5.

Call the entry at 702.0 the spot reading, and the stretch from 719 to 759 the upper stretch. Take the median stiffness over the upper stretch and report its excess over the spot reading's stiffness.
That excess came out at -37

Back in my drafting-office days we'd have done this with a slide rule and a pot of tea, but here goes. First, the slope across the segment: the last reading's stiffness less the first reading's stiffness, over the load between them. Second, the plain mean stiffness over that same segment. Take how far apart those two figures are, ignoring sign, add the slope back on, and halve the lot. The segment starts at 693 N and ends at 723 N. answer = 111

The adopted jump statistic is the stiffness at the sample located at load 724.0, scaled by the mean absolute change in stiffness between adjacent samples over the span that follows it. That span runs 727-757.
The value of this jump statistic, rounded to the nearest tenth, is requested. 16.3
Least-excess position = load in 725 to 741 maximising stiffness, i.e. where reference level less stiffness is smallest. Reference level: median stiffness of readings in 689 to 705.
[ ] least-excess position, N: 740.0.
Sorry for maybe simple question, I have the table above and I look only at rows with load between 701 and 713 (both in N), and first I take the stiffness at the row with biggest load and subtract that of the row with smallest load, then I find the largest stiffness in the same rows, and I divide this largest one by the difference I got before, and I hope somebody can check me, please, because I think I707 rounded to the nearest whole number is -12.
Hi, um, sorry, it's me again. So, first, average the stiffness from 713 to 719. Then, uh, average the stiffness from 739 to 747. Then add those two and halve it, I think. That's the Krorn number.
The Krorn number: 205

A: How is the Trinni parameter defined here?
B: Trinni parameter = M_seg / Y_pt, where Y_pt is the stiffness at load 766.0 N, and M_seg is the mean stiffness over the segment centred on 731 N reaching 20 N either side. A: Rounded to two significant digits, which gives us 0.72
